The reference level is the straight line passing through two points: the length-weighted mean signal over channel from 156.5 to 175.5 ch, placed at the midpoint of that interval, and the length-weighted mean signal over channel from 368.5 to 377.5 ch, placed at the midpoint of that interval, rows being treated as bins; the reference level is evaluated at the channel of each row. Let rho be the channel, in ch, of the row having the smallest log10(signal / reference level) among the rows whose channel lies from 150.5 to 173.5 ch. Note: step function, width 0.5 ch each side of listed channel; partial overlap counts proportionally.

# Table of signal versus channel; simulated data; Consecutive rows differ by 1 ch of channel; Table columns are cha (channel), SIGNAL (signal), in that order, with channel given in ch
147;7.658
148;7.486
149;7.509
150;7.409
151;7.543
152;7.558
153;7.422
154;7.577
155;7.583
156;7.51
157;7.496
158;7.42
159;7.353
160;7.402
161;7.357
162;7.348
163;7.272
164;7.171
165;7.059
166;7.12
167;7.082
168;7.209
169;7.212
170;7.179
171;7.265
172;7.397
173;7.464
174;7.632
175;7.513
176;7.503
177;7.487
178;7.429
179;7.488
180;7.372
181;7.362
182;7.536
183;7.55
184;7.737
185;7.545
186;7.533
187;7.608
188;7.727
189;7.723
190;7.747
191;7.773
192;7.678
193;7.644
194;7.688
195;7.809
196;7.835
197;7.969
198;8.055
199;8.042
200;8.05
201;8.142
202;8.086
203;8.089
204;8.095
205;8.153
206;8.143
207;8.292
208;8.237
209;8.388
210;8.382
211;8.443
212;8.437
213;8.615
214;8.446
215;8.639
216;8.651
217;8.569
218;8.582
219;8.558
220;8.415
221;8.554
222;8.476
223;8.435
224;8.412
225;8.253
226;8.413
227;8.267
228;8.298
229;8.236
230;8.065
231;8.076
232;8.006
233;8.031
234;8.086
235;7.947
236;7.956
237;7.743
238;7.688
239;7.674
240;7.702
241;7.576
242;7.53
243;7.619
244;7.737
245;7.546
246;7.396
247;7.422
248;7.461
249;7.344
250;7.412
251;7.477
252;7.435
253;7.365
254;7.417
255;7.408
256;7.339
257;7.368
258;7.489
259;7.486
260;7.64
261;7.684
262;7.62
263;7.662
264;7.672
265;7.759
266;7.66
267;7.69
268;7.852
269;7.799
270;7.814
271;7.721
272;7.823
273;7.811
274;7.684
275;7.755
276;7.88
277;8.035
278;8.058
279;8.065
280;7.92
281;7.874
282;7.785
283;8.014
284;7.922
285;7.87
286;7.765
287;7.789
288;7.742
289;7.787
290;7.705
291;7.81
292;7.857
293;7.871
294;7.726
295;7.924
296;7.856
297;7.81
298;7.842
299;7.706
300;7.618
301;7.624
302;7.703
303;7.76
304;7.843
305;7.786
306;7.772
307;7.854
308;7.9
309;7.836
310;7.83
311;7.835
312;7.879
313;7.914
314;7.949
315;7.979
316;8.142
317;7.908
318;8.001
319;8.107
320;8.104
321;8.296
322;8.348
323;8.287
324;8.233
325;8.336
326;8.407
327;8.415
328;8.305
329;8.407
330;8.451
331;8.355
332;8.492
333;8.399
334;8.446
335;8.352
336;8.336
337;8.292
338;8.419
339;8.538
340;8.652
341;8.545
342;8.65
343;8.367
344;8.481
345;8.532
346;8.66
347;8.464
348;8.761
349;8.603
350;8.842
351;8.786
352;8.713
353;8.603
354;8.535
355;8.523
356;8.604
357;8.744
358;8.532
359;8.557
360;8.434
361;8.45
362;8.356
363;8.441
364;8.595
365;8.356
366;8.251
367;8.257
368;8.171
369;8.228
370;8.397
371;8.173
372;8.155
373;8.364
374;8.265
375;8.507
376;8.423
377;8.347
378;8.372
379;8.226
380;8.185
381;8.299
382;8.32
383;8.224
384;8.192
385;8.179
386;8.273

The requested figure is 165 ch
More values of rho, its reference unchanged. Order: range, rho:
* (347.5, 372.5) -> 372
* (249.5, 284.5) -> 256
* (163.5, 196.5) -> 165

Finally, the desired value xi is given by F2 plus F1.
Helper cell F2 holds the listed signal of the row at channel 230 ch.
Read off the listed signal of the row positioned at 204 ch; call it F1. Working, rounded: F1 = 8.095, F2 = 8.065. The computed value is 16.2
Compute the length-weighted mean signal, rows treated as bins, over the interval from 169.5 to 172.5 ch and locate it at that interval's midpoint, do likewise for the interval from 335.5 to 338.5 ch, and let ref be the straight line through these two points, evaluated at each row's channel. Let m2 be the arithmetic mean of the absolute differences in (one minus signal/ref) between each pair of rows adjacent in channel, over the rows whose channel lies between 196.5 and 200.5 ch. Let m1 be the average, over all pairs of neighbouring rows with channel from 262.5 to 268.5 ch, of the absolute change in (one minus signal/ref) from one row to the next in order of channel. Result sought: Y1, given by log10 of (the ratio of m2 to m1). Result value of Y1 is -0.32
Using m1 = 0.009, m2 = 0.004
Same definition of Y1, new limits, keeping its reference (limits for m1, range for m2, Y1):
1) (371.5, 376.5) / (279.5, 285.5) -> -0.15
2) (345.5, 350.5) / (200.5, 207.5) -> -0.63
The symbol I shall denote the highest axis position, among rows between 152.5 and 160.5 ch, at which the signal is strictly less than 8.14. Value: 160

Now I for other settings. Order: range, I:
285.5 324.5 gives 320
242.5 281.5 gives 281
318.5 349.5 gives 320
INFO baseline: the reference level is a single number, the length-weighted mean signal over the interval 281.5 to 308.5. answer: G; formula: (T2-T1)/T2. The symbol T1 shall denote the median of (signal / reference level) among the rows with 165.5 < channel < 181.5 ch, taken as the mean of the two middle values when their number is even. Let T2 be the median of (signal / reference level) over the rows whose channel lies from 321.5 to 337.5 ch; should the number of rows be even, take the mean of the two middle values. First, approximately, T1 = 0.95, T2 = 1.07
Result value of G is 0.12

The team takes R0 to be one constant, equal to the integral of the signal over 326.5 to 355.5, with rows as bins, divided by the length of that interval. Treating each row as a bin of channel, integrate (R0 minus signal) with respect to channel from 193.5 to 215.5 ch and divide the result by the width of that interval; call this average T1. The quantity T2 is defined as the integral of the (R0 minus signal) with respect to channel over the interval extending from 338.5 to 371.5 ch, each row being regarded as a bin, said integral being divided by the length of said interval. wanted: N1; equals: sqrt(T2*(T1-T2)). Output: 0.04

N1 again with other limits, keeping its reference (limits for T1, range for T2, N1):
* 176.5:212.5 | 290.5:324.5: 0.16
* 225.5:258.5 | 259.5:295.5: 0.26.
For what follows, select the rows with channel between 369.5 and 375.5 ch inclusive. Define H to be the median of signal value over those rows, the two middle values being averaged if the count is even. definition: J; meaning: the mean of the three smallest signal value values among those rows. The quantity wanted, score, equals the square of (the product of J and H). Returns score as 4646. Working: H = 8.3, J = 8.2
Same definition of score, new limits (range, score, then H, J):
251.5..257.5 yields 2955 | 7.4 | 7.4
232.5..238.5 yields 3839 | 8.0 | 7.8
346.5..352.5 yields 5637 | 8.7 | 8.6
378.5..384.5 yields 4549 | 8.2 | 8.2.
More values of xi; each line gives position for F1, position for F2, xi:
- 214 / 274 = 16.1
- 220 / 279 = 16.5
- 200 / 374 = 16.3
